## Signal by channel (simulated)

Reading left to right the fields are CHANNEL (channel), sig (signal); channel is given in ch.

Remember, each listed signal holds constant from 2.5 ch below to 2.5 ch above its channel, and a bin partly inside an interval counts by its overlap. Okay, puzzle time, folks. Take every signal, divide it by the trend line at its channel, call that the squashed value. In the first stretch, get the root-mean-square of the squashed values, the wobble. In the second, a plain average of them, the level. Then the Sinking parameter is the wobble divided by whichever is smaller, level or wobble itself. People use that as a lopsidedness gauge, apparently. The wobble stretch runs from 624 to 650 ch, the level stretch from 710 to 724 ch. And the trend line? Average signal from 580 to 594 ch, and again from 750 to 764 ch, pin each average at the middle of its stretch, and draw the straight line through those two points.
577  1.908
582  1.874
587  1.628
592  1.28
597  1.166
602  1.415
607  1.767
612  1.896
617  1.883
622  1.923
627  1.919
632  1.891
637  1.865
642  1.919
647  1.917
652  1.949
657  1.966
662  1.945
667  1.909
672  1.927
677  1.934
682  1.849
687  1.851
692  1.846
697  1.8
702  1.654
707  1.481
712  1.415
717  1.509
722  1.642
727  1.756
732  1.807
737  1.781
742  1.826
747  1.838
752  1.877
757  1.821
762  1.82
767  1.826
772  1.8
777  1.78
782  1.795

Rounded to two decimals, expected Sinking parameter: 1.34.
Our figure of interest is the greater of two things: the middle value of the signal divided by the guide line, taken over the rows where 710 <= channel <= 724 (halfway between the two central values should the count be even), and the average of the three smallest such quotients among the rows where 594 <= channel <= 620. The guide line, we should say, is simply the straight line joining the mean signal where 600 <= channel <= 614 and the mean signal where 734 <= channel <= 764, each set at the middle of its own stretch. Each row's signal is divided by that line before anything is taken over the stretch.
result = 0.86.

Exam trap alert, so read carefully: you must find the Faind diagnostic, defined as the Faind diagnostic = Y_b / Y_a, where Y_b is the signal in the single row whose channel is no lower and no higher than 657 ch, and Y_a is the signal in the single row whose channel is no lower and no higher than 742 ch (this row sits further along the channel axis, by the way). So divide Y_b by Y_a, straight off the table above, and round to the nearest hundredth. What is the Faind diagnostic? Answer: 1.08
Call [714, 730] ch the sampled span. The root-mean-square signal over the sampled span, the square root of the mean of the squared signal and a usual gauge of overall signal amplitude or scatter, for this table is 1.64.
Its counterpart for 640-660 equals 1.94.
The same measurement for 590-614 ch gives 1.53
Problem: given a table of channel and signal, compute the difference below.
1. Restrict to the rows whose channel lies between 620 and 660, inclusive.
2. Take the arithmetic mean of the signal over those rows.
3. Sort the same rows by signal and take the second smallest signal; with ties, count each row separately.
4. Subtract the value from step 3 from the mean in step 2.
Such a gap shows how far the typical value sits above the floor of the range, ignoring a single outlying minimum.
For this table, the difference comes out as 0.028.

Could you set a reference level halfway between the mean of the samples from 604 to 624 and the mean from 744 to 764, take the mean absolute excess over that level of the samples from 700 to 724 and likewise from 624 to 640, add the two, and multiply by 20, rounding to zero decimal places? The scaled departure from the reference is 7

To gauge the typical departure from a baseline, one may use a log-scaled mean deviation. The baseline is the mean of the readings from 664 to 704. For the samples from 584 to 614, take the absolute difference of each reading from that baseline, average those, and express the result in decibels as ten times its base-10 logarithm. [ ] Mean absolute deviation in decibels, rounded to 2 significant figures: -4.7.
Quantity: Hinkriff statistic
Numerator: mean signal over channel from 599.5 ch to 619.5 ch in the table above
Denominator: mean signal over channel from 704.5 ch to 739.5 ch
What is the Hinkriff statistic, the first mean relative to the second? 1.07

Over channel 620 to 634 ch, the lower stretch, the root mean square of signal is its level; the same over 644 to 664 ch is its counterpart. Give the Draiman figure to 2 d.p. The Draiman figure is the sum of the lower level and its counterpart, 3.86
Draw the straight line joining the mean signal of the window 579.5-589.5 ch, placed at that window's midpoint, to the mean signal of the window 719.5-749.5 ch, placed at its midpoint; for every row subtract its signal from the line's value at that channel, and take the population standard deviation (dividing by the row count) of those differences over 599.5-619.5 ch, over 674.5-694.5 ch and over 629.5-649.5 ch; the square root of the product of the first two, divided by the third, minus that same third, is 4.0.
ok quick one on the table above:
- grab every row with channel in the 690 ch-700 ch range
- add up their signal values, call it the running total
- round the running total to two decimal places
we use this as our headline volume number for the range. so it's 3.65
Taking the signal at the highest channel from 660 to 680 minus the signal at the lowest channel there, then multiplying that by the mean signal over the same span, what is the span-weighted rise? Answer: 0.0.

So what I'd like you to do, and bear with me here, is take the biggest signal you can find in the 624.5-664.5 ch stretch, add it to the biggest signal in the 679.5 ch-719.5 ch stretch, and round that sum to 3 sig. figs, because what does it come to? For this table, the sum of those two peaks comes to 3.82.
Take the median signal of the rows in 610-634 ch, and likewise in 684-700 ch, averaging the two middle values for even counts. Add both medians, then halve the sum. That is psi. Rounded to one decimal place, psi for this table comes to 1.9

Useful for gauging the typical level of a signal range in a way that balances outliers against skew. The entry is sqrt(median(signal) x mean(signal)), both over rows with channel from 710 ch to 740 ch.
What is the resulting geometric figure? 1.68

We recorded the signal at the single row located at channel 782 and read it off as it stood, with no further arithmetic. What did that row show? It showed 1.795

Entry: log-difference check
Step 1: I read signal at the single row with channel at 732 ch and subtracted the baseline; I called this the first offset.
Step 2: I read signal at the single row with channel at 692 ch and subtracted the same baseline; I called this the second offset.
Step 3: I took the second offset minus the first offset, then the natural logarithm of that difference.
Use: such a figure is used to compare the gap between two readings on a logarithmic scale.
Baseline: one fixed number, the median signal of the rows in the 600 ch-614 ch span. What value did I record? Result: -3.2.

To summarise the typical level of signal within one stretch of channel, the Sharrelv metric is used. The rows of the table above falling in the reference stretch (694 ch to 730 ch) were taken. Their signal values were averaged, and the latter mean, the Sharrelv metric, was 1.61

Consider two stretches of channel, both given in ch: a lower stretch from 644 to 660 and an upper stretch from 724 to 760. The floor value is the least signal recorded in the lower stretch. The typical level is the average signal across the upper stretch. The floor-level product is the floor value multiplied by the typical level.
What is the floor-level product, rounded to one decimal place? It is 3.5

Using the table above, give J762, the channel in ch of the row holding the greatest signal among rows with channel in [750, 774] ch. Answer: 752 ch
